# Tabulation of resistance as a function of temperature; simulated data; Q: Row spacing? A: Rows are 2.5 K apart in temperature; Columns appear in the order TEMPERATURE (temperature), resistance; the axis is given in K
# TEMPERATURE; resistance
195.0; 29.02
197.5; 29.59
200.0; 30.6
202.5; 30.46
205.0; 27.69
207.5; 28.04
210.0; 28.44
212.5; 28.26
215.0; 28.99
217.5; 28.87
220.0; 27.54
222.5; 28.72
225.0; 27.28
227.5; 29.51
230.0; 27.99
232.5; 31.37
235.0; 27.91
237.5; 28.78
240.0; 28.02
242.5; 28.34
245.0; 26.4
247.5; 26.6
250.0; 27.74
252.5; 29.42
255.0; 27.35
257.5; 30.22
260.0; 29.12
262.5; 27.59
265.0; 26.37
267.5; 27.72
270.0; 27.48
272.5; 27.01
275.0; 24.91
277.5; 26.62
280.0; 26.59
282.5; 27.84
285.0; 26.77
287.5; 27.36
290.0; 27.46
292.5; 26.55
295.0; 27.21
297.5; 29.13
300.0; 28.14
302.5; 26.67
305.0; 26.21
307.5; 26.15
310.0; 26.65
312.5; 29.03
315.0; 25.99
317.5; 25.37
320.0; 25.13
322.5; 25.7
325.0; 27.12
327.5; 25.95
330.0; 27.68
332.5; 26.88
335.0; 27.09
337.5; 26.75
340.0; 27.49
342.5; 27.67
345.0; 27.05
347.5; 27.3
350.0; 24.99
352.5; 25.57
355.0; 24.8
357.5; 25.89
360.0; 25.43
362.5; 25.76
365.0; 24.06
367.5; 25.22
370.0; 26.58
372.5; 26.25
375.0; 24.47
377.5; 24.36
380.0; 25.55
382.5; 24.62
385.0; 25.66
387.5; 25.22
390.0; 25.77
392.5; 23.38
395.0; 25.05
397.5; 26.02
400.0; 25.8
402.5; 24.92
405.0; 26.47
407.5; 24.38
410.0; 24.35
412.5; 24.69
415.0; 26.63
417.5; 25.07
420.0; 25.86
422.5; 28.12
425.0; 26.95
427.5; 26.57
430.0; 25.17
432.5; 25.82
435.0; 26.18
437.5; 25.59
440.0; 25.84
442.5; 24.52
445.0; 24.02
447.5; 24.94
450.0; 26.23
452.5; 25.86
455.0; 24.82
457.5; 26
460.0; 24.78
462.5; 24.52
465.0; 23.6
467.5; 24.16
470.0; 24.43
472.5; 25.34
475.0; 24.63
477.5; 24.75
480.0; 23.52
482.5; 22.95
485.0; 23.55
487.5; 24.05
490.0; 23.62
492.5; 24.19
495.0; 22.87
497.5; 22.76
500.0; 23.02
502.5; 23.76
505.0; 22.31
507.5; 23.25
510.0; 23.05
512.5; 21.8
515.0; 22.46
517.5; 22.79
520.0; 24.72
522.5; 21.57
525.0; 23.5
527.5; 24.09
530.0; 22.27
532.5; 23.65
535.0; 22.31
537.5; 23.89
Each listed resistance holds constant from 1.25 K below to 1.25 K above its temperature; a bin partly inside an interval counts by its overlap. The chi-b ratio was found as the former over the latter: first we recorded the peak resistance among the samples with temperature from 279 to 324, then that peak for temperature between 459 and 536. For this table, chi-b 1.15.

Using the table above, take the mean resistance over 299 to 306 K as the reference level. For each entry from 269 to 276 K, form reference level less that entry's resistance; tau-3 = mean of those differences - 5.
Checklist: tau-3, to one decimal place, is -4.5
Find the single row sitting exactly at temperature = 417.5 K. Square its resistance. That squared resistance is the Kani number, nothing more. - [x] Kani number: 629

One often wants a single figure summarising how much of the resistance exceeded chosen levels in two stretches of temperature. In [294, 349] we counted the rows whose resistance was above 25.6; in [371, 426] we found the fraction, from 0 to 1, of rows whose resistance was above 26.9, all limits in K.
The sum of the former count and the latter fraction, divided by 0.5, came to 40.2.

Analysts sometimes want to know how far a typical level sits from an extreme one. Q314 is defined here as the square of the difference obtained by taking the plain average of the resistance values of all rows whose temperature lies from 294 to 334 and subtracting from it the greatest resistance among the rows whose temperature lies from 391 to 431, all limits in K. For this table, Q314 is 1.7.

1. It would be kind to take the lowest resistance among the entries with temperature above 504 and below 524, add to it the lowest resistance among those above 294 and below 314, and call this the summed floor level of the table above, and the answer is 48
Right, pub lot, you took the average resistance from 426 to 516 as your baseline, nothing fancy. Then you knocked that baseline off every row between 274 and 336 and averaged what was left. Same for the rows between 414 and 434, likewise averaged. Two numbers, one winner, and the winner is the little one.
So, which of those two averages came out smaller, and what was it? 2.0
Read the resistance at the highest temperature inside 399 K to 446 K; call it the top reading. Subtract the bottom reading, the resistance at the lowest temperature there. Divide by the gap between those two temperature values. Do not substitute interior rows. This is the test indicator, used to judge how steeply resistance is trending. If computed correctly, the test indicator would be -0.040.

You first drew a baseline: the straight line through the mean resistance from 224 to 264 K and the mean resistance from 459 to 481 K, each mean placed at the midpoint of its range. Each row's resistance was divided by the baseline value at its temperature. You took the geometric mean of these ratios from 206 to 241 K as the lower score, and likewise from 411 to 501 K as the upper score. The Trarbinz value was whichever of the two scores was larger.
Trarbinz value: 1.01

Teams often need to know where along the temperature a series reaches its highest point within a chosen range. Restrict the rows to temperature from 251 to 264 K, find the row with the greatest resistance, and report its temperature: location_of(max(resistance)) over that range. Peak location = 257.5 K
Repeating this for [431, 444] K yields 435.0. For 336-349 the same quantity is 342.5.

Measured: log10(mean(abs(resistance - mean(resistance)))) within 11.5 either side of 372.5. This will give -0.132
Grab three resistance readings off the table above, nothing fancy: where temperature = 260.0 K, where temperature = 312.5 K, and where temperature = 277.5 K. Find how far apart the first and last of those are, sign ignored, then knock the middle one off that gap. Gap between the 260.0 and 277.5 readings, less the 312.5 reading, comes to -26.5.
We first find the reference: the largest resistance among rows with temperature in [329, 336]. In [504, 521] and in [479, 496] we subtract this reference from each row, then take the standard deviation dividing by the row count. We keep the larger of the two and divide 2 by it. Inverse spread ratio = 2.32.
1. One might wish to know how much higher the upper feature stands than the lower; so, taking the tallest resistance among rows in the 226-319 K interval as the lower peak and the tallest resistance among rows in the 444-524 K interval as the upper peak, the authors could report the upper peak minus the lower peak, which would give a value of -5.1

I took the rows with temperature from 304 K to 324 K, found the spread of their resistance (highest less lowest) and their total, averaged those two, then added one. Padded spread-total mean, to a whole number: 108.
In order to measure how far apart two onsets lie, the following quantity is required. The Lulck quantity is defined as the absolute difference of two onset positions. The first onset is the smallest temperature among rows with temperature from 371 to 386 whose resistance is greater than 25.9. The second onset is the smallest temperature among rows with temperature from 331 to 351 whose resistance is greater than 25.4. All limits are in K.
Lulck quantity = 40.0 K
